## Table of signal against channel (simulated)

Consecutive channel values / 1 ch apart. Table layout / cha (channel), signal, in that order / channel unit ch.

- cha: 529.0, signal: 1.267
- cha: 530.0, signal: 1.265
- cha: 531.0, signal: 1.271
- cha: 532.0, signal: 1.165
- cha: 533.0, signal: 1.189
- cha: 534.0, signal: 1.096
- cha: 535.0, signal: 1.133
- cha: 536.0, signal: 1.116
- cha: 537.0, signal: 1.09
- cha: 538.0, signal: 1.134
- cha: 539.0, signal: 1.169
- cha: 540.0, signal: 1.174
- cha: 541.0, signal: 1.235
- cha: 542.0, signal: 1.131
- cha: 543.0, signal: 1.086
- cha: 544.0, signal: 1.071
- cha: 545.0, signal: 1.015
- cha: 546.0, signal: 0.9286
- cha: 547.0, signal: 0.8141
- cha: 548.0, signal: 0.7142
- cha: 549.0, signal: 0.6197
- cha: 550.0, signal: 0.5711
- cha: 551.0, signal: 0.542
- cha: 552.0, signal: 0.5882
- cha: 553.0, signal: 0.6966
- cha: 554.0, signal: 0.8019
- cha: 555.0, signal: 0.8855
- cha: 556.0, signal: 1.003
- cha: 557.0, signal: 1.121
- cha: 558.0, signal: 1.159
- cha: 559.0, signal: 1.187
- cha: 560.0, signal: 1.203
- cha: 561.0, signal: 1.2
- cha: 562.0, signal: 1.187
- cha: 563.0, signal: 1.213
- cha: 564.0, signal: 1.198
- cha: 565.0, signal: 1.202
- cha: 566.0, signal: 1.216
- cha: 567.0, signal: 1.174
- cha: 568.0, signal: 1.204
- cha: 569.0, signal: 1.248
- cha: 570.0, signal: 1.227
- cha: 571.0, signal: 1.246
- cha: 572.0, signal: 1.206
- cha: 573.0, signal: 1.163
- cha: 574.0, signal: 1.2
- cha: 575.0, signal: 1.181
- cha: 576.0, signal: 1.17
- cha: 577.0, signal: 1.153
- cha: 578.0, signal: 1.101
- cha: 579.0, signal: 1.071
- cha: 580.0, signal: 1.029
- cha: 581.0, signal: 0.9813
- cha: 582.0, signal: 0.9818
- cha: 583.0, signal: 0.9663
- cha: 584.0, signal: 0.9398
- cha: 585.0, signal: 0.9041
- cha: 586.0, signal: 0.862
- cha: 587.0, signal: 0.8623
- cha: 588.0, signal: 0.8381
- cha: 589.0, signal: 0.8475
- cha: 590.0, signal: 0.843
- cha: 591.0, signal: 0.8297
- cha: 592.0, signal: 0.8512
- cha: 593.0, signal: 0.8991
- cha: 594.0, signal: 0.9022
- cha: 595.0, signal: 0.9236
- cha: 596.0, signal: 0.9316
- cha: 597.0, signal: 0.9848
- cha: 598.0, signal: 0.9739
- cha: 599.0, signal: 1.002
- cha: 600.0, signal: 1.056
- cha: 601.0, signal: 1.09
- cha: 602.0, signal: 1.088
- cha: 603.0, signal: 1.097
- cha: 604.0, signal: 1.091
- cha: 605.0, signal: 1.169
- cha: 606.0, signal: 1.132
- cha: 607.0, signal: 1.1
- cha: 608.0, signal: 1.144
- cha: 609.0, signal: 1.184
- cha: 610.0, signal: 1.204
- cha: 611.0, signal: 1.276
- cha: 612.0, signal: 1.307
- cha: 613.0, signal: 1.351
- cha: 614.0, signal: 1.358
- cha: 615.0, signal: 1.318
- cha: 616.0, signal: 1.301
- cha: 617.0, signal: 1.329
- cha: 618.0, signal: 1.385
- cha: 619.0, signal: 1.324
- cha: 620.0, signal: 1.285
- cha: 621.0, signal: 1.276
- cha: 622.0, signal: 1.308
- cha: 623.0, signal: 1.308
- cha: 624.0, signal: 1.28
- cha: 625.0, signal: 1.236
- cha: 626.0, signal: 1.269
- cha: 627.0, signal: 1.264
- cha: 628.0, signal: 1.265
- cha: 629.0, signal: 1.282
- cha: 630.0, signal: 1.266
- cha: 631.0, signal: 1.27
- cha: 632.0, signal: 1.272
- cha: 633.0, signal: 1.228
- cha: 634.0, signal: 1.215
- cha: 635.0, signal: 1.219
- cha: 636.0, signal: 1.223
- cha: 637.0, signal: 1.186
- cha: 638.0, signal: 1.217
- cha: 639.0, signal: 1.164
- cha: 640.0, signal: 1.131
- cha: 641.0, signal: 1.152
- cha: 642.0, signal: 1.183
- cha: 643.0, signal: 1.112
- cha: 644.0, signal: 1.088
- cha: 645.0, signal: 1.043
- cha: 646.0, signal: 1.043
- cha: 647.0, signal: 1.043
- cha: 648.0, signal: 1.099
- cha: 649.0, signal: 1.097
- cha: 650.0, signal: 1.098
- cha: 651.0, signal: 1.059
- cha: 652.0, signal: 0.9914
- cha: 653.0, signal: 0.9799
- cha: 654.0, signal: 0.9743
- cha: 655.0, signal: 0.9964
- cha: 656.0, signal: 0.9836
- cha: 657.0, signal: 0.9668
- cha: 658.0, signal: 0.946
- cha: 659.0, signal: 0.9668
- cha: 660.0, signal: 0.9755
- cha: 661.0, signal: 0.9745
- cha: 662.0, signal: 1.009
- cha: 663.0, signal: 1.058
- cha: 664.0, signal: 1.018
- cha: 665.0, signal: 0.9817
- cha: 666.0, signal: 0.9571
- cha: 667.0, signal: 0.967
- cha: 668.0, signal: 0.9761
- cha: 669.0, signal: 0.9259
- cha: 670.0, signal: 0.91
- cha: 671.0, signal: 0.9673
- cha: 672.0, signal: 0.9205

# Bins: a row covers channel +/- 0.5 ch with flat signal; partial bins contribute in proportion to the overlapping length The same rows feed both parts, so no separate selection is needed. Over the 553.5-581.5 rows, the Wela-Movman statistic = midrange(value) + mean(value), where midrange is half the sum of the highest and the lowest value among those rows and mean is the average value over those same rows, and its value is 2.2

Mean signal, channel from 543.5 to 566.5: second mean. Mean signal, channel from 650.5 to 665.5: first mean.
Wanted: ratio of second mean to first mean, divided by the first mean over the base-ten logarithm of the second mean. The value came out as -0.016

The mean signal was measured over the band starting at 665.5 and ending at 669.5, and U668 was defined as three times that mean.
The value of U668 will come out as 2.9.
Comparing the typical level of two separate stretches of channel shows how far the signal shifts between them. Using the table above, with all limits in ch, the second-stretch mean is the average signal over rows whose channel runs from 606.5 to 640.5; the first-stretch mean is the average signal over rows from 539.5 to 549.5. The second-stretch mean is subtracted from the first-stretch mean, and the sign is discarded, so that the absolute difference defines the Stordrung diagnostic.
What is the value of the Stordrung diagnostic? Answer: 0.28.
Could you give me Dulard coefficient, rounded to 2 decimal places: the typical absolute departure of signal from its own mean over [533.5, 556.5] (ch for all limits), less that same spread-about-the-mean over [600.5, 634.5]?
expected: 0.12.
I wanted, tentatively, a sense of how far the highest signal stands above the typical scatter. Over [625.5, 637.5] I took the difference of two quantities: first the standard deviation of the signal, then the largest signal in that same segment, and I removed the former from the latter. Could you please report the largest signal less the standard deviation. 1.25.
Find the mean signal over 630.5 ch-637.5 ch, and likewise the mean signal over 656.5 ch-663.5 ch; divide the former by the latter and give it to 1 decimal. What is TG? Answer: 1.2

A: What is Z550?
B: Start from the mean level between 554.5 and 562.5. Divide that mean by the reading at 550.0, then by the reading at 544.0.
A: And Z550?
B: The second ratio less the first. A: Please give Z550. -0.91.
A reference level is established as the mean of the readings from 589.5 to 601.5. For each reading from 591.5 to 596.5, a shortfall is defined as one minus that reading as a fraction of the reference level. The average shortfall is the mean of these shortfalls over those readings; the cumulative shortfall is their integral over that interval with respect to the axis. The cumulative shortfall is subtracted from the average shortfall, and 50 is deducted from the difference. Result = -50.2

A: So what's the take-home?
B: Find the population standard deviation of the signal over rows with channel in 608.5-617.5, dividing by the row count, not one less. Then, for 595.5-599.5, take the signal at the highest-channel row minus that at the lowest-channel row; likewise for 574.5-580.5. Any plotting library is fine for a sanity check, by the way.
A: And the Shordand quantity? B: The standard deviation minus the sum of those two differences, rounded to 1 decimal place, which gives 0.1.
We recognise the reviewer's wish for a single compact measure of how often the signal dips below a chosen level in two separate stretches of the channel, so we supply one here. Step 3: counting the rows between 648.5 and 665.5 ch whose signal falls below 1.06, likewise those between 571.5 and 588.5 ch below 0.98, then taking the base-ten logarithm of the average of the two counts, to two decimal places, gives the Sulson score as 1.02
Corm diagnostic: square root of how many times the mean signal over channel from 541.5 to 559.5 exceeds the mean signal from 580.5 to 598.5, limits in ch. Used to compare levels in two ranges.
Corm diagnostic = 0.99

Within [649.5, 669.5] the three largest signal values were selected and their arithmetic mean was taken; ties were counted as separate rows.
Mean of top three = 1.07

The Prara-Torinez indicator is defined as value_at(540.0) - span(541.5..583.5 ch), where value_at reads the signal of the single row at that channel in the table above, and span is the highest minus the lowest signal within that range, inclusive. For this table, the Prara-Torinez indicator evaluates 0.468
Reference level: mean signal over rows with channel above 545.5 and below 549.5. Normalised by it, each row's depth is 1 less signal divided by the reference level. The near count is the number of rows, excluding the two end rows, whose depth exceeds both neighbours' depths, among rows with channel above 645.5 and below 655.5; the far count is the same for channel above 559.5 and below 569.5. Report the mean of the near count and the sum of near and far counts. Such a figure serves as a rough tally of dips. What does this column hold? 3.5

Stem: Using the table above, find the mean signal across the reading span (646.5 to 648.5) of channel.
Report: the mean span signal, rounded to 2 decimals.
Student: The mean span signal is 1.07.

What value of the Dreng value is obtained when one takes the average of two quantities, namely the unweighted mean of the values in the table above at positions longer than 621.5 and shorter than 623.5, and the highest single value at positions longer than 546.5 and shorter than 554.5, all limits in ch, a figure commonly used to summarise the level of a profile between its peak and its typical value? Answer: 1.06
